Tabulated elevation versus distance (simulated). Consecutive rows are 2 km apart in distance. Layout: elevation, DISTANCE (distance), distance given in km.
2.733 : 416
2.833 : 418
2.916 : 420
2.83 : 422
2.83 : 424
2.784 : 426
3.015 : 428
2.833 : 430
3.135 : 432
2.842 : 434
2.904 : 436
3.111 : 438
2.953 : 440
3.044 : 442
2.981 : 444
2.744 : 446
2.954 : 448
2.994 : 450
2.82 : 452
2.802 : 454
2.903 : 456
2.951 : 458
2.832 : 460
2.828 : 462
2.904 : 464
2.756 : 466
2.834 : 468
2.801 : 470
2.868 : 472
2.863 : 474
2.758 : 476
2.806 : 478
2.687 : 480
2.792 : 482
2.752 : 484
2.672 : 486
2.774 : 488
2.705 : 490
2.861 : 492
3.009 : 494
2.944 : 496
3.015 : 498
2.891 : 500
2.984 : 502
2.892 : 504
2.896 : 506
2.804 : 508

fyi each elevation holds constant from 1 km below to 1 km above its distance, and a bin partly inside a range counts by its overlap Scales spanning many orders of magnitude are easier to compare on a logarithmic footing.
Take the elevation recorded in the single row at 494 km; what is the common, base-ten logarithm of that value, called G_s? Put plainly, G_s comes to 0.478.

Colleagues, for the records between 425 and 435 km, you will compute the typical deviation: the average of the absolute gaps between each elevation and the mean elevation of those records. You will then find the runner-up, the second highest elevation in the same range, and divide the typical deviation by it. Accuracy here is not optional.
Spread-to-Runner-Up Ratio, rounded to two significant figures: 0.041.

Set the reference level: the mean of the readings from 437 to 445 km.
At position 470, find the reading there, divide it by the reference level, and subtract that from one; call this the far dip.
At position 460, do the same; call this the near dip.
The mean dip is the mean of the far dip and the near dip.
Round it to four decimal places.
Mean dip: 0.0681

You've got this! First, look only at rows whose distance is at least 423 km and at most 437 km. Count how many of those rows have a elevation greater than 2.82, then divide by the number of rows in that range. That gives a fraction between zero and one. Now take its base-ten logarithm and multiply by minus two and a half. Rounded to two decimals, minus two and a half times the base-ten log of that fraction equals 0.17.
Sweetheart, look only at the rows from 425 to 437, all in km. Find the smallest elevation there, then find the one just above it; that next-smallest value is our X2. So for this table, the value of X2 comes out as 2.833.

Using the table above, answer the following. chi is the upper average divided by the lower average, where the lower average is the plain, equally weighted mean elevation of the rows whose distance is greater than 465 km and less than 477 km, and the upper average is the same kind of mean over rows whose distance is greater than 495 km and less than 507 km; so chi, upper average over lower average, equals 1.04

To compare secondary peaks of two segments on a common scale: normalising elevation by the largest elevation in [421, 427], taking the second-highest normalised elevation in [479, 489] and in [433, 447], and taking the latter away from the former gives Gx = -0.10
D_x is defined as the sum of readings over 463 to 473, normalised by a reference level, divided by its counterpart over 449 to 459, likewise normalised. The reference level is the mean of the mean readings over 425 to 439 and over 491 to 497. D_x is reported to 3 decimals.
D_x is 0.979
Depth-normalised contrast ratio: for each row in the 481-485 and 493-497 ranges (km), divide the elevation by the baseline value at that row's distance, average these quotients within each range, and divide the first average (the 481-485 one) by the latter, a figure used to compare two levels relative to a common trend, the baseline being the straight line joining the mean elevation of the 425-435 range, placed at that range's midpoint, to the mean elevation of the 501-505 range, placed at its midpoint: 0.93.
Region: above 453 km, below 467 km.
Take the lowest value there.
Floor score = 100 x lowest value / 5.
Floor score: 55.1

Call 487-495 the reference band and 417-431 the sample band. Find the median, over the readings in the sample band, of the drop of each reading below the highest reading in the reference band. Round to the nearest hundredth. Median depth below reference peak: 0.18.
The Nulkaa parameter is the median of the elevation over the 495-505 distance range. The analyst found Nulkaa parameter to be 2.94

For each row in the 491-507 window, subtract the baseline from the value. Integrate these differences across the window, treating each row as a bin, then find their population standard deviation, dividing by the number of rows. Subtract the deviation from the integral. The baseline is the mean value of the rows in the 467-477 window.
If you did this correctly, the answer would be 1.7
